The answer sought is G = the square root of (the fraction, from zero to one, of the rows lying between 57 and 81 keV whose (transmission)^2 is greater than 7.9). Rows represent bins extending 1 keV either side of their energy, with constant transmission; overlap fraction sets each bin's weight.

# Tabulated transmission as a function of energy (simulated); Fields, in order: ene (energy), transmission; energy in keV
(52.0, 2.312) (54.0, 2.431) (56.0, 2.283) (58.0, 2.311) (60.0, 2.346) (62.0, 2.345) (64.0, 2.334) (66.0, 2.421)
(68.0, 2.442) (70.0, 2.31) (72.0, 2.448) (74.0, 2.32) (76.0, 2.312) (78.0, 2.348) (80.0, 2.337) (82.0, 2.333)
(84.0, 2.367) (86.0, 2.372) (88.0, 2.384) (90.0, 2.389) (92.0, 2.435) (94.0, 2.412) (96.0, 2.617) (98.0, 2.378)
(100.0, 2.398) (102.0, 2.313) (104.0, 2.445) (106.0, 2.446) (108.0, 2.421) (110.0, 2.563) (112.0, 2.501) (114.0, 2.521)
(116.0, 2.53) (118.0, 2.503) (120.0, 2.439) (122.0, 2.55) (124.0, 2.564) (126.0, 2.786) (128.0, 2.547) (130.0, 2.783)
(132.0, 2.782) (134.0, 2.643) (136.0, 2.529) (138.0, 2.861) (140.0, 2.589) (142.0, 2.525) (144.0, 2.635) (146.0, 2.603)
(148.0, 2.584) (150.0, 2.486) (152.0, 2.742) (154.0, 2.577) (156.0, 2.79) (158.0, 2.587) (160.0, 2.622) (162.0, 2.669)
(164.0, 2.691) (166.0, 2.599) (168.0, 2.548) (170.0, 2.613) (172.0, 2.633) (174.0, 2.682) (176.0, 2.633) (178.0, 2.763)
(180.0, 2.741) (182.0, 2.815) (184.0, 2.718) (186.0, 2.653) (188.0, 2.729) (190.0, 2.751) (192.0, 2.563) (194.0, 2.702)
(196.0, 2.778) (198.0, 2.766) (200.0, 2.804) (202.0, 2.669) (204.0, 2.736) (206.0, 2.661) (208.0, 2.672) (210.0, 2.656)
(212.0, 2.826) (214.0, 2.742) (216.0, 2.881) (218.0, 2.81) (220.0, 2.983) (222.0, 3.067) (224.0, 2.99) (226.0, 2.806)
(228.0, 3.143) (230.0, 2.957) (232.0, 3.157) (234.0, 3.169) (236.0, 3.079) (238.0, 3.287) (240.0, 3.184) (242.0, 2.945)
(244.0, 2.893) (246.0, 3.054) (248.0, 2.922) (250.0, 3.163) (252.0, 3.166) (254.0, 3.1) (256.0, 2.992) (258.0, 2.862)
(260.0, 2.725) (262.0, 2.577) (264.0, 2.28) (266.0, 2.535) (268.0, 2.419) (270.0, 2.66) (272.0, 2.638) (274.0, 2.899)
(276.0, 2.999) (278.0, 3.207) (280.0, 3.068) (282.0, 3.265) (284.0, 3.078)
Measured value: 0.0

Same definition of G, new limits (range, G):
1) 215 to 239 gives 0.9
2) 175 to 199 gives 0.3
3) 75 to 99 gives 0.0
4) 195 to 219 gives 0.4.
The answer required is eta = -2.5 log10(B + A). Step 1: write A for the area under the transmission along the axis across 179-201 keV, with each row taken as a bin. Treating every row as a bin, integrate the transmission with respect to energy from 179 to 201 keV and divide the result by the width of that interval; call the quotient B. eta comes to -4.49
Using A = 60.0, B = 2.73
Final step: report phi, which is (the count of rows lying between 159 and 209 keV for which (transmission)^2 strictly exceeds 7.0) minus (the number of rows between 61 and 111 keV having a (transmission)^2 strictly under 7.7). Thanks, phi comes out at -7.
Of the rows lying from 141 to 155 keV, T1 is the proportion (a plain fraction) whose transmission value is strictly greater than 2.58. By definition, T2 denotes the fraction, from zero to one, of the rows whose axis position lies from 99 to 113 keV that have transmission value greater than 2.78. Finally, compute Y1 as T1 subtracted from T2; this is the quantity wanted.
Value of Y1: -0.57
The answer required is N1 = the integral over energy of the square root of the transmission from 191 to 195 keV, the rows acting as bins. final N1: 6.49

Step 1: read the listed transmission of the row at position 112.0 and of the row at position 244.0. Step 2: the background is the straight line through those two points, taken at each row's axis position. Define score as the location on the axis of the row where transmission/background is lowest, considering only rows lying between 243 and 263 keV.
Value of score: 262.0 keV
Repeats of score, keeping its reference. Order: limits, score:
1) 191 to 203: 192.0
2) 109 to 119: 118.0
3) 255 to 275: 264.0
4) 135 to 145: 142.0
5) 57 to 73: 70.0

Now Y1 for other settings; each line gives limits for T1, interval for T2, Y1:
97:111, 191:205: 0.14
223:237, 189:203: -0.86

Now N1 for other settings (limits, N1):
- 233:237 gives 7.07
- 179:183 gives 6.67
